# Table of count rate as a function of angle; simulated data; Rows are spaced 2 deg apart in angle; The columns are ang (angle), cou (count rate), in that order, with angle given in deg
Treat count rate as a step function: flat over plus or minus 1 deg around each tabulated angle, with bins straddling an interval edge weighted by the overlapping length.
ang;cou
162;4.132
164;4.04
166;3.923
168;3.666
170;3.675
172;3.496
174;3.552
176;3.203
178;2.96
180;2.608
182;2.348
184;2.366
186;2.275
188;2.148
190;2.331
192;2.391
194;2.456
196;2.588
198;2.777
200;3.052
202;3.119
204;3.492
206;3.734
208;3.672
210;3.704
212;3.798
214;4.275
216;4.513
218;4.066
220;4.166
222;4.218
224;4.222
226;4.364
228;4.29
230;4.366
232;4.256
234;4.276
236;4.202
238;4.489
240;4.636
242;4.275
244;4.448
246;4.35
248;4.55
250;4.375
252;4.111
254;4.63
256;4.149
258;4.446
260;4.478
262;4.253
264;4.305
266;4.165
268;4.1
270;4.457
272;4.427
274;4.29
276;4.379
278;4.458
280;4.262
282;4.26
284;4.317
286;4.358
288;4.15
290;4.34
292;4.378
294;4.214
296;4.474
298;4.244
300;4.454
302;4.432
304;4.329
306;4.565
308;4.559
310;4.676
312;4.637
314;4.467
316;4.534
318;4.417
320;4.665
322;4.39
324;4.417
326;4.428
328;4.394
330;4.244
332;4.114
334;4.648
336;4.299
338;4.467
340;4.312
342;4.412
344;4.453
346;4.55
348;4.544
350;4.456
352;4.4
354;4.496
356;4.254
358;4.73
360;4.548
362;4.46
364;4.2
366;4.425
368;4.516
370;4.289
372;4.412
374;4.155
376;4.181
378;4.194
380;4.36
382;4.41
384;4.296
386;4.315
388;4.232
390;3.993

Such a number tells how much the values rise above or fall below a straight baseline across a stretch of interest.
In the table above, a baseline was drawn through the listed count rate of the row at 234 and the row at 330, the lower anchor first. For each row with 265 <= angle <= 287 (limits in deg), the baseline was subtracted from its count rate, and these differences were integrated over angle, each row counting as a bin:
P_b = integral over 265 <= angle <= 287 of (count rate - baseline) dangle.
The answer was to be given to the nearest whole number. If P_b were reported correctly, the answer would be 1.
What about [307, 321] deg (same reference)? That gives 4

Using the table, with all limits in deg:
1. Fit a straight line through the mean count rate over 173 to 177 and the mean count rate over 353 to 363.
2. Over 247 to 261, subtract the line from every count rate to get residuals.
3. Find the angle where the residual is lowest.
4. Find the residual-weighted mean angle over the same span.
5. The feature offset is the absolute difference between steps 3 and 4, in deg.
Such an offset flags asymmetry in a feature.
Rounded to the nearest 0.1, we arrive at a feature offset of 1.8 deg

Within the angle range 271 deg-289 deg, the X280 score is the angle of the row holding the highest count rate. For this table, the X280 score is 278 deg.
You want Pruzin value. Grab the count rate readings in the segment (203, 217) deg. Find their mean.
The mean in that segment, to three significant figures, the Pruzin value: 3.88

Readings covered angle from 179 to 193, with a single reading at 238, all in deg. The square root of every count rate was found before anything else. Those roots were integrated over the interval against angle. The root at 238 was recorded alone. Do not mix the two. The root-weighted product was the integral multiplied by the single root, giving 45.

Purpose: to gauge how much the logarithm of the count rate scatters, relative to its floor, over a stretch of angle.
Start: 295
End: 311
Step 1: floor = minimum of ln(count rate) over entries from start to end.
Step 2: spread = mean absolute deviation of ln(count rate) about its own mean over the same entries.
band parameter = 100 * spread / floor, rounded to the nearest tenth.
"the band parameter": 1.6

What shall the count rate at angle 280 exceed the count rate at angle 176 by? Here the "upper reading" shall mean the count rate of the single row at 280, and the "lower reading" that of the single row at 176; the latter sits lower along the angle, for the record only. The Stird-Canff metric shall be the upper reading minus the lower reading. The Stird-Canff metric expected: 1.1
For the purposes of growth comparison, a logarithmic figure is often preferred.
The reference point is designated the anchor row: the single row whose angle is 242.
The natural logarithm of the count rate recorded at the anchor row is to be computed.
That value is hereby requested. 1.45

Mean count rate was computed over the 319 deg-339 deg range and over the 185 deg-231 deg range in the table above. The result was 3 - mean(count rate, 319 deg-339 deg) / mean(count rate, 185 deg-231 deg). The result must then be 1.73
